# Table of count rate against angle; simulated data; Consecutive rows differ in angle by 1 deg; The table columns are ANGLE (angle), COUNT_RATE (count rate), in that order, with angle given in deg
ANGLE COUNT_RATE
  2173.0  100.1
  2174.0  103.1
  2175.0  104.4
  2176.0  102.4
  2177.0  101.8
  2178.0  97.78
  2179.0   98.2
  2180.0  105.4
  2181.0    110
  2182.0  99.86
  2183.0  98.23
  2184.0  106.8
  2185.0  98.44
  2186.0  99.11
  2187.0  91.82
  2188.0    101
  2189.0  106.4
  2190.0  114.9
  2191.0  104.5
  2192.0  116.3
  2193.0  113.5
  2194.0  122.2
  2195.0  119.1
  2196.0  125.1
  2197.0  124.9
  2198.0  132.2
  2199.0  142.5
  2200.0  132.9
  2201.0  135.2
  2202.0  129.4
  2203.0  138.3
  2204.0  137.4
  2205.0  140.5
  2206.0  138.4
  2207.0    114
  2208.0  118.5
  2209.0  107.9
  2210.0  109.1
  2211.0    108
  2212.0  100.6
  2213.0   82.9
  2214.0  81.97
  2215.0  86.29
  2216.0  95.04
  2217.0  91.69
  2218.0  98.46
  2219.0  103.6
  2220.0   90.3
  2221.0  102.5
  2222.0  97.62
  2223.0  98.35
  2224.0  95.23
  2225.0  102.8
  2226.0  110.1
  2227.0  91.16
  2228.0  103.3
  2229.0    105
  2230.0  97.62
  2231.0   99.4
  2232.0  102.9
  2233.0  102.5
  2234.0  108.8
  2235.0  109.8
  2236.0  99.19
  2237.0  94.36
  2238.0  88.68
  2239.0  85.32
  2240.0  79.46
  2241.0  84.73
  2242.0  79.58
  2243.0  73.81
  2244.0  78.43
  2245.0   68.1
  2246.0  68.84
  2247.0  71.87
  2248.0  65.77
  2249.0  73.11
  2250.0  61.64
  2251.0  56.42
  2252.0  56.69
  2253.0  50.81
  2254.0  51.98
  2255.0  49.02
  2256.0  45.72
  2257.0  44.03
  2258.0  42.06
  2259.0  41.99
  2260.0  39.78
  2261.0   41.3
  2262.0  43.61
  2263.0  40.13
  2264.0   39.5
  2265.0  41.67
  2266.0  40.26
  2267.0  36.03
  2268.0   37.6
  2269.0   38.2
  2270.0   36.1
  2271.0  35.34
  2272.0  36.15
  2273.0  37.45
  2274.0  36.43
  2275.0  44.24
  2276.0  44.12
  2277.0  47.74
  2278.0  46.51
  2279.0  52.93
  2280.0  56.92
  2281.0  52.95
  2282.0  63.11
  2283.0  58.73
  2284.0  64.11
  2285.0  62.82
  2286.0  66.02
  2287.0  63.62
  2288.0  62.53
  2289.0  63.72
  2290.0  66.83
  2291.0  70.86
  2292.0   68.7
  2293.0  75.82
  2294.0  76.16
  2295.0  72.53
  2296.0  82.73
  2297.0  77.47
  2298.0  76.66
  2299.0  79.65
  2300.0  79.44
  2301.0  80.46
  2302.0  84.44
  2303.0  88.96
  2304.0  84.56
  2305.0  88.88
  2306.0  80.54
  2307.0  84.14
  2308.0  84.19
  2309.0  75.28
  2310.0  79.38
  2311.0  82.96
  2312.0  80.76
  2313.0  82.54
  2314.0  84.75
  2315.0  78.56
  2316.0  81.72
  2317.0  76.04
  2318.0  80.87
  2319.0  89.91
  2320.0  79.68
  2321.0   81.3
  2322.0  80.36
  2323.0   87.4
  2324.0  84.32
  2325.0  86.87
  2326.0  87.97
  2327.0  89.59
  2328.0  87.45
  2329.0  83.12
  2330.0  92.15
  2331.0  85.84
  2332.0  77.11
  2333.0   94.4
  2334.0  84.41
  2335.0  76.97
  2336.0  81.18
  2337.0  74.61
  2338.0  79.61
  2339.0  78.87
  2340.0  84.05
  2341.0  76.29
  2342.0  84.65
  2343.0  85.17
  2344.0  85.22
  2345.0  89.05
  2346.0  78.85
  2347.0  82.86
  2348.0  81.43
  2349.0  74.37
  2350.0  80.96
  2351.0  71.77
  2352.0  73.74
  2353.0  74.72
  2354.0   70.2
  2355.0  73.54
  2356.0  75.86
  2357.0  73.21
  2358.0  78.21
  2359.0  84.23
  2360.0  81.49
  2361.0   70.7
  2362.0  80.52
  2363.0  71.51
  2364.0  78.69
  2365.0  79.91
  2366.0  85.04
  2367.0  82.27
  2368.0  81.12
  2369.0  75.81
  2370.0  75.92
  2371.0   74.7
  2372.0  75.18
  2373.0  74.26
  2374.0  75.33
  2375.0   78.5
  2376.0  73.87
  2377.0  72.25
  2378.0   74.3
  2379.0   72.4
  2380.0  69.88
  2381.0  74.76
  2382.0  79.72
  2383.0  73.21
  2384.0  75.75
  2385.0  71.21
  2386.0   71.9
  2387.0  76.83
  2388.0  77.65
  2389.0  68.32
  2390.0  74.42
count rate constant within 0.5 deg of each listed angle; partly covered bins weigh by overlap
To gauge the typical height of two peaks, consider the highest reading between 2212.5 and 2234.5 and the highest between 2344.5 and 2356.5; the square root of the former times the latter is 99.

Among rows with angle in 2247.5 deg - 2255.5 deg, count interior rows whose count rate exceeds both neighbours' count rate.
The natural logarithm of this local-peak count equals 1.10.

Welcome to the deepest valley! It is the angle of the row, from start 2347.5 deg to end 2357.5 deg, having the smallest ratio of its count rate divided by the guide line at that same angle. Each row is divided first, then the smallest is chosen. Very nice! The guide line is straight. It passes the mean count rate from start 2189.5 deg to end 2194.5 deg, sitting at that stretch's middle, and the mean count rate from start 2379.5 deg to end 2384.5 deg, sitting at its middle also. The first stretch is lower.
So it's 2354.0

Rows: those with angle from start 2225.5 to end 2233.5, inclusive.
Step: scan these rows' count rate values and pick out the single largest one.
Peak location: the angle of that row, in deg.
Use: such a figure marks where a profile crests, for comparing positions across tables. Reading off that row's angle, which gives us 2226.0 deg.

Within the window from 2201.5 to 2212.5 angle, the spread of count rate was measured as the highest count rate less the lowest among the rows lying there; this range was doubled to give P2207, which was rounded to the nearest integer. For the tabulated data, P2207 80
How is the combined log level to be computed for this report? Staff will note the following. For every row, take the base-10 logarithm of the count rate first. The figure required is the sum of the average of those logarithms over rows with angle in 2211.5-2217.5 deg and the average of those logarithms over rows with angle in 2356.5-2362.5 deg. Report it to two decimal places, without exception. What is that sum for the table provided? 3.84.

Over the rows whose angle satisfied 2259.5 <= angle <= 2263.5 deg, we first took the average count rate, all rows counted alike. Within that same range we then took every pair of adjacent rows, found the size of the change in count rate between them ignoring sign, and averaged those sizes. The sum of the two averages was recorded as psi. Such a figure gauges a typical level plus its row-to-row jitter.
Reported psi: 44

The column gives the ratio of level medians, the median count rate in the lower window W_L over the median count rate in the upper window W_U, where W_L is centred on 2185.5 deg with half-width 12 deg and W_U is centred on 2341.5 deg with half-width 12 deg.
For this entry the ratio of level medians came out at 1.29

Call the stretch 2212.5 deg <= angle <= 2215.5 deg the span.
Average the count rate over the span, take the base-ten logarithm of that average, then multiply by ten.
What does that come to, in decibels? 19.2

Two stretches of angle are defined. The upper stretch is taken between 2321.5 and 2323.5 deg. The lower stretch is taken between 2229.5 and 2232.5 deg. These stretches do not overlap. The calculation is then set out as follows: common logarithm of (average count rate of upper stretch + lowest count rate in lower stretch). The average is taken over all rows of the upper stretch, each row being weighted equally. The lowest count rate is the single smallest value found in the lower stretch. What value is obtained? 2.26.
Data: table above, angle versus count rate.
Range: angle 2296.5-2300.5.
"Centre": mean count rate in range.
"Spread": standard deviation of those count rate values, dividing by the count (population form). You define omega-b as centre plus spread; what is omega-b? 80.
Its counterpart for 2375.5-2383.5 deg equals 76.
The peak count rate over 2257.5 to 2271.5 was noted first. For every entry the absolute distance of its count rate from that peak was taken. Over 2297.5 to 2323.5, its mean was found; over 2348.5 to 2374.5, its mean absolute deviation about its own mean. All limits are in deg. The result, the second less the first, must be -35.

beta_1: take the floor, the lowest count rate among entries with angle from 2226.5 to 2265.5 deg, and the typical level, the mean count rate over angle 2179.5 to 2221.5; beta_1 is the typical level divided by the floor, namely 2.8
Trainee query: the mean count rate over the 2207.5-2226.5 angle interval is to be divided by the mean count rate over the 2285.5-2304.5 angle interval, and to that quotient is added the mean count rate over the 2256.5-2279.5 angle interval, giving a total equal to 42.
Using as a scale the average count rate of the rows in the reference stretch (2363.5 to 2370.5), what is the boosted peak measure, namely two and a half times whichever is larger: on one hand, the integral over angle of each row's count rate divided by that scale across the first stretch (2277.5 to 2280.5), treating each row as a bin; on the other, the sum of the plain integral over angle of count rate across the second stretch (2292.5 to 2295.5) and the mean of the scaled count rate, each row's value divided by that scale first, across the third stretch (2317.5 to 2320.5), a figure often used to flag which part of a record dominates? 564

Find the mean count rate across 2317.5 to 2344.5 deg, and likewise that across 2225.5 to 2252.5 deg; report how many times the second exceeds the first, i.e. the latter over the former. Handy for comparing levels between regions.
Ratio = 1.0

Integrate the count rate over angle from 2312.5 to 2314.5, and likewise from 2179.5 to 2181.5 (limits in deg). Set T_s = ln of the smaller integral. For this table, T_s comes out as 5.12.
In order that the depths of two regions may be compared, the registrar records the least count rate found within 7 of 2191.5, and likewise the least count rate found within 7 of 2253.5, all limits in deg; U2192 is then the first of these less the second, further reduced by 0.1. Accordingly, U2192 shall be 52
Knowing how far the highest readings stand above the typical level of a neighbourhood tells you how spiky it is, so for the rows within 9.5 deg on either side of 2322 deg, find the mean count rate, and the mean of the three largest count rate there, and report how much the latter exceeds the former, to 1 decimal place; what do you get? 6.3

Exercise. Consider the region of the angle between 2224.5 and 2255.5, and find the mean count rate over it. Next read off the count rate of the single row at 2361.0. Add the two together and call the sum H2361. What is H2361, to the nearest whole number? 154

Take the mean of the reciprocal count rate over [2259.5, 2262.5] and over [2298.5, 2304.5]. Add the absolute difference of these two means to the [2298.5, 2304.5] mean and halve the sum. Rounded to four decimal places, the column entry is 0.0120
